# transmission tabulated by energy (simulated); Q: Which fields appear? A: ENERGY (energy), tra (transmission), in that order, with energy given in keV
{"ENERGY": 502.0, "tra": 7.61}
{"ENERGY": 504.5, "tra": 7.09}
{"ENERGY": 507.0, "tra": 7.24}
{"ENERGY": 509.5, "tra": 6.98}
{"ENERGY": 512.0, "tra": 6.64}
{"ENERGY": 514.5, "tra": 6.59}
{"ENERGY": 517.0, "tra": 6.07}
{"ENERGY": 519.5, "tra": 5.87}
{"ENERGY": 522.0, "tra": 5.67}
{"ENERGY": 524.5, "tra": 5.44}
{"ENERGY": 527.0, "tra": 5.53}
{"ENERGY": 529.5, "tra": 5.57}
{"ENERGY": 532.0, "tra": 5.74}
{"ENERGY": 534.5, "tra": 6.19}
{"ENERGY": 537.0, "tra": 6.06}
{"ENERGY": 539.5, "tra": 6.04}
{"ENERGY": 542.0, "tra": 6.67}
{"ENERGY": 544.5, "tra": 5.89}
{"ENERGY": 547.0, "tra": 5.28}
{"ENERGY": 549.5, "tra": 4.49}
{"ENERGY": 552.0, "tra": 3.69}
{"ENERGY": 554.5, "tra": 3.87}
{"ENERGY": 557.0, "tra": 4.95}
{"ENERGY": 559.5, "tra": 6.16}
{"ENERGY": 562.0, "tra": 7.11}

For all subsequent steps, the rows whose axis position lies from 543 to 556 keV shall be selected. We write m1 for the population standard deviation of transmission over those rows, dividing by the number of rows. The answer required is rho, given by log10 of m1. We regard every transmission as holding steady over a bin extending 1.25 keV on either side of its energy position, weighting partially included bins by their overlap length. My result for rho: -0.08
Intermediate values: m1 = 0.8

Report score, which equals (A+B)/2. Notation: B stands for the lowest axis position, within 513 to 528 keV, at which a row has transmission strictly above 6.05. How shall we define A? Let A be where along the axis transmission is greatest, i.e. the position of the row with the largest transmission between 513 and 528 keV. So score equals 514.5 keV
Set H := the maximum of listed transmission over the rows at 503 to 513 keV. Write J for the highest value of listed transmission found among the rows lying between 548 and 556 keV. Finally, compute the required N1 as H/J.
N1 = 1.61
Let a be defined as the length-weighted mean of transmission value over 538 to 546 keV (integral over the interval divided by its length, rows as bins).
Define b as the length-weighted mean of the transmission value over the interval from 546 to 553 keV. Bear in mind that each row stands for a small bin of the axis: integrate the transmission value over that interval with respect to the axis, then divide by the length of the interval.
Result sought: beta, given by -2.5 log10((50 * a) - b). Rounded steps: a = 6.2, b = 4.5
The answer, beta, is -6.21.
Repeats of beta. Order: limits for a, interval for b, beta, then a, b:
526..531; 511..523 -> -6.09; 5.6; 6.2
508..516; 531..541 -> -6.30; 6.7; 6.0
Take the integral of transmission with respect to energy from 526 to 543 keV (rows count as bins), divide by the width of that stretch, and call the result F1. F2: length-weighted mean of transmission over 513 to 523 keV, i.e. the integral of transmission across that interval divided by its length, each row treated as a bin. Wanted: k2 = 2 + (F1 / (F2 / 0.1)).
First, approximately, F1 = 6.0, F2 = 6.07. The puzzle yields 2.10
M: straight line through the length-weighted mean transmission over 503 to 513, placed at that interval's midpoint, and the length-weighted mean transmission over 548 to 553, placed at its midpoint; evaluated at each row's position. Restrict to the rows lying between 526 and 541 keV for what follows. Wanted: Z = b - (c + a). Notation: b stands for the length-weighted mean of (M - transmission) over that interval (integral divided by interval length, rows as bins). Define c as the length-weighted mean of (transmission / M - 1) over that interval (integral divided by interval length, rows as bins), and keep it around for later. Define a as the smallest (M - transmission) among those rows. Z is 0.45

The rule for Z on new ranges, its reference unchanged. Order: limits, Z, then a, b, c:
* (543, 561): 1.47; -2.6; -0.9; 0.23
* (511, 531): 0.28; 0.0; 0.2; -0.04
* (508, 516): 0.08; -0.1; 0.0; 0.00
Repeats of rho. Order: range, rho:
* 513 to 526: -0.41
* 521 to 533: -0.98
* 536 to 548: -0.35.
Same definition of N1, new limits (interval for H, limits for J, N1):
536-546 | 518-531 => 1.14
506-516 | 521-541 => 1.17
